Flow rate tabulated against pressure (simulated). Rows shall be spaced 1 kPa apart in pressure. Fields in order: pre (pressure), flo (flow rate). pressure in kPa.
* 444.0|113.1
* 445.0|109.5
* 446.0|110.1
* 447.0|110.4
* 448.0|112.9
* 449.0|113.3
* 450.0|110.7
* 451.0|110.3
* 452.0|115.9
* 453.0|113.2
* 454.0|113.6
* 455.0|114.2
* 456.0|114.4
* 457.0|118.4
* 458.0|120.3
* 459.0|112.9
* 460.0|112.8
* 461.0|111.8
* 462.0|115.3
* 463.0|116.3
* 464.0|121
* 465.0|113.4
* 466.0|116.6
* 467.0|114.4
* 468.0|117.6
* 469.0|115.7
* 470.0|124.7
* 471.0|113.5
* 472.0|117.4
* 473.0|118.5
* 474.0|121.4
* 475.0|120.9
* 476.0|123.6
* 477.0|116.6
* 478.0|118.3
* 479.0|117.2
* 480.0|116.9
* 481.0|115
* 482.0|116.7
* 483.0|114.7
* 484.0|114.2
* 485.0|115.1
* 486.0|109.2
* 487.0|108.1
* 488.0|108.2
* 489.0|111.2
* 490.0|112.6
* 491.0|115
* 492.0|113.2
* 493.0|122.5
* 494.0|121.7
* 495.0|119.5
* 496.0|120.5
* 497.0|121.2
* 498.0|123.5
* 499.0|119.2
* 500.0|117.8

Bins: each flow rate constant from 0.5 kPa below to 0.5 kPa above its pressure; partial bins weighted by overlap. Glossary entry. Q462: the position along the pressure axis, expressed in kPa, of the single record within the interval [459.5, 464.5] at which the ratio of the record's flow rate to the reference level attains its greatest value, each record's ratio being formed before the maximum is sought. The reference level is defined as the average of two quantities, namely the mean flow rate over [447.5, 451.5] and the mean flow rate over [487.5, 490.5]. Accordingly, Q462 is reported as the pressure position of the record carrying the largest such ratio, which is 464.0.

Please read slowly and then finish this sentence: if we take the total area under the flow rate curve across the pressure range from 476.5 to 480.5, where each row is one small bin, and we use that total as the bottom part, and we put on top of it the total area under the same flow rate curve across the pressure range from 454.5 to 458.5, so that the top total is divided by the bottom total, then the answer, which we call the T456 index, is 1.00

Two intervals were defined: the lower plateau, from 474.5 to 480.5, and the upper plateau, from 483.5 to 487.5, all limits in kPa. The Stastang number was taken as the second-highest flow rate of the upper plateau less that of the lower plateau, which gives -6.7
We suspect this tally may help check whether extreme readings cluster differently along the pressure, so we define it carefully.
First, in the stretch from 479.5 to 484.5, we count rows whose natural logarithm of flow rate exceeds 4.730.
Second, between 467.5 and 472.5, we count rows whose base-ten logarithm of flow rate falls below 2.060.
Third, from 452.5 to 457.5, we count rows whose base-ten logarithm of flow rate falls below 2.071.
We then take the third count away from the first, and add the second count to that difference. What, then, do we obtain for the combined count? 2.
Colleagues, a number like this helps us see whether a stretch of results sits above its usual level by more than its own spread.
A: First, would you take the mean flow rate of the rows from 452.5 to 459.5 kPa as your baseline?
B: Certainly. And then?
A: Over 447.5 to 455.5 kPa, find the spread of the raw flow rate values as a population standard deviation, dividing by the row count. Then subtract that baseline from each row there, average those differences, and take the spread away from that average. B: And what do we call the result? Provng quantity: -4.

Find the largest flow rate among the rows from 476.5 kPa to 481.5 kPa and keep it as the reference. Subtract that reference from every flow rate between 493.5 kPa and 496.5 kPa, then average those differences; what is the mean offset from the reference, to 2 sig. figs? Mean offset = 2.3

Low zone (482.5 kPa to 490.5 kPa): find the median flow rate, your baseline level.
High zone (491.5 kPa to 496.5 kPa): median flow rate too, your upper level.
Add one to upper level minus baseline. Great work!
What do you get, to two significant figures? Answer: 9.6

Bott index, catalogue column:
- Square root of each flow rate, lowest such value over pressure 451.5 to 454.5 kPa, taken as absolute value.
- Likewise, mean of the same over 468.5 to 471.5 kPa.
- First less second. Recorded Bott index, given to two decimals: -0.22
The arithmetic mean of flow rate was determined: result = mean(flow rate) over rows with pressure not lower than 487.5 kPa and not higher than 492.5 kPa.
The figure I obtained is 112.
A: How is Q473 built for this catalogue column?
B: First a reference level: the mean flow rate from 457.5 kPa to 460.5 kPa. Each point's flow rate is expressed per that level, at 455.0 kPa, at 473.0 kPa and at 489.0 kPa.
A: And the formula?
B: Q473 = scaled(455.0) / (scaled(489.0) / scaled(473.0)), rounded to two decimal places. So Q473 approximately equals 1.06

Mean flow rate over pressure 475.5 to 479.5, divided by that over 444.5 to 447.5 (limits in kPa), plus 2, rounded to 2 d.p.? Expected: 3.08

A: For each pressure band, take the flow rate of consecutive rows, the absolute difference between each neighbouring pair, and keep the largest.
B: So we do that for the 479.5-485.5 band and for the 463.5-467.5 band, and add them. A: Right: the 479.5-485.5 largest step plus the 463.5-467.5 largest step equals 10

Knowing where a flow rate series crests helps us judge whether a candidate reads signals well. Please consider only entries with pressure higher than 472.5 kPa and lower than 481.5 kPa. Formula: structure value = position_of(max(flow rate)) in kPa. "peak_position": 476.0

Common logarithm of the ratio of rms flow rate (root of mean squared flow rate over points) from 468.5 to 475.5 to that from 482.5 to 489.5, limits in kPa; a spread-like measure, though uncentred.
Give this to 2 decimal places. 0.03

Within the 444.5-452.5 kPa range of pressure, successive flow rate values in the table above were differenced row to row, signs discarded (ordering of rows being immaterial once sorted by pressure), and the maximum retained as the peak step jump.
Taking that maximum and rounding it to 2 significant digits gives 5.6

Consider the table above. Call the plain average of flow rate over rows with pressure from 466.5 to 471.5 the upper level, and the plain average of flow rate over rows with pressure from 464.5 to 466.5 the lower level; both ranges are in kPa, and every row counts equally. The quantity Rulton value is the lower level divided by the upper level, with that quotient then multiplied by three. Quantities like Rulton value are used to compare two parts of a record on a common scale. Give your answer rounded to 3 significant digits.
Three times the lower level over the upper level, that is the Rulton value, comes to 2.94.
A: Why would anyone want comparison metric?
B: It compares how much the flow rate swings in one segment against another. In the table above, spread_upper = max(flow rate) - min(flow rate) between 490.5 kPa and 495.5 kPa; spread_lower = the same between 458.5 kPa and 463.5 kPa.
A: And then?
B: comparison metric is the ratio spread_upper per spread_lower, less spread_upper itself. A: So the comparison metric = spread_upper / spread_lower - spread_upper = -7.2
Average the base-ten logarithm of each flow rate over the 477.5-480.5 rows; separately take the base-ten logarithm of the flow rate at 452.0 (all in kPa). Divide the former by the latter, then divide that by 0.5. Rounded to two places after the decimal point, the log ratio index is 2.01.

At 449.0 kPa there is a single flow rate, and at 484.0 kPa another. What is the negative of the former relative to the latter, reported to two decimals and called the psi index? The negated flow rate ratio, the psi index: -0.99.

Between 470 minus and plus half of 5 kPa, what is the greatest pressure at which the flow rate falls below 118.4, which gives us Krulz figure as 472.0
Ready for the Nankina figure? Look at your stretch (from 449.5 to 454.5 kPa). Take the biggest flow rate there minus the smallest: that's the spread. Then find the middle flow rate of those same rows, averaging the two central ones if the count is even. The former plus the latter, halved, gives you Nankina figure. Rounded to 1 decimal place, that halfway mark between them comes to 59.4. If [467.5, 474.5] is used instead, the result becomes 64.4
